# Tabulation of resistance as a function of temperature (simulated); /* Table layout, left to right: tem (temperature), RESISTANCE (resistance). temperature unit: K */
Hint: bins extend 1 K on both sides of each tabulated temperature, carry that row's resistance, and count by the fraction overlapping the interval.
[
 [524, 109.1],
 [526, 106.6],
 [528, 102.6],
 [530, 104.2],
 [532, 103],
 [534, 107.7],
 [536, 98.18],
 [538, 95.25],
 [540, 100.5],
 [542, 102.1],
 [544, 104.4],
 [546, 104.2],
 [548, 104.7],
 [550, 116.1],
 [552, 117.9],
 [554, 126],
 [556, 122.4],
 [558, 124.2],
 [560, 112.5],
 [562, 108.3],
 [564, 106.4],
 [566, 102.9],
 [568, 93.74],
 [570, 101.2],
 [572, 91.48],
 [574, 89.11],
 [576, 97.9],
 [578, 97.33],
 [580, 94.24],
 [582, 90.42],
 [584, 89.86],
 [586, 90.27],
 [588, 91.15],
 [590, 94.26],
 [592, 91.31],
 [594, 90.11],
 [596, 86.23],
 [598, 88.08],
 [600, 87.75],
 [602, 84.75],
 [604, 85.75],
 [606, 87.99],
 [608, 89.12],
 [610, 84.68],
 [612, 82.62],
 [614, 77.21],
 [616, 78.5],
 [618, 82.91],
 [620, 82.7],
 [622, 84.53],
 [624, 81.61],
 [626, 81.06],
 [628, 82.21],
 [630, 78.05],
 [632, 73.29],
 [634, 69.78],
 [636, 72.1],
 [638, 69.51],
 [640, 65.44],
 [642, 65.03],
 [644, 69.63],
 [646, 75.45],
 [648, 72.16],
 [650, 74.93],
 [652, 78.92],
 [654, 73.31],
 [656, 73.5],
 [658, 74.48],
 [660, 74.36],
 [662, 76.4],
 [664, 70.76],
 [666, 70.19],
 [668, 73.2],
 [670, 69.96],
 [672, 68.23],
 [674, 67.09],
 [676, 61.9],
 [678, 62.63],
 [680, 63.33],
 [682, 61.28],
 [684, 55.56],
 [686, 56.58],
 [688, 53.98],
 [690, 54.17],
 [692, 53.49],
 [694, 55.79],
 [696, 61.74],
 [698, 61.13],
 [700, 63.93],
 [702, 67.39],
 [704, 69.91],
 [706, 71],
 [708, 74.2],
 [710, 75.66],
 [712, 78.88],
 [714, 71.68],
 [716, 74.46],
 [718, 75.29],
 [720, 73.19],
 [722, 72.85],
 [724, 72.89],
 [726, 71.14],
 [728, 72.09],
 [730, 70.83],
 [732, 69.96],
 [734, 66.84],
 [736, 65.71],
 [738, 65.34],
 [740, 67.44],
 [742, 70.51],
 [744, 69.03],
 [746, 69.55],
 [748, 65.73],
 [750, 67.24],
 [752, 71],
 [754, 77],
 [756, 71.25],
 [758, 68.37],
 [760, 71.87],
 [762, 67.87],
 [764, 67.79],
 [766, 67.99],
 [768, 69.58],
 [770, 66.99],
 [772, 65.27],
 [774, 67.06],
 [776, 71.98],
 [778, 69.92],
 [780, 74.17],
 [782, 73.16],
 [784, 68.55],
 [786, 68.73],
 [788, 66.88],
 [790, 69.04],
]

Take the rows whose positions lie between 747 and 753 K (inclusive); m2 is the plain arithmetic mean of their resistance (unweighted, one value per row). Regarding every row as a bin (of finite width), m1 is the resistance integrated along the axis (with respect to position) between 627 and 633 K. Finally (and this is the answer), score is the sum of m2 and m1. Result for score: 535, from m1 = 467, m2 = 68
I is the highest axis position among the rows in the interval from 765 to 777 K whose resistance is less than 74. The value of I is 776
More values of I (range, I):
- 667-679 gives 678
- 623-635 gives 634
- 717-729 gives 728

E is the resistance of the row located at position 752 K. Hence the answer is 71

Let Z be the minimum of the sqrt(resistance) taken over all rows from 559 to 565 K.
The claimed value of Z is 10.3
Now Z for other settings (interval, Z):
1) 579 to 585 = 9.5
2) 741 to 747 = 8.3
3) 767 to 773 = 8.1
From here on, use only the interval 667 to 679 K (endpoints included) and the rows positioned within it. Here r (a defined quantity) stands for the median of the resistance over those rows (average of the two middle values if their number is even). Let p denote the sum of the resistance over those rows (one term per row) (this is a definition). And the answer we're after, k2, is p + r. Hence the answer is 471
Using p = 403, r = 68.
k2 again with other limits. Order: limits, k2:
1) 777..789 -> 491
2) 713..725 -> 513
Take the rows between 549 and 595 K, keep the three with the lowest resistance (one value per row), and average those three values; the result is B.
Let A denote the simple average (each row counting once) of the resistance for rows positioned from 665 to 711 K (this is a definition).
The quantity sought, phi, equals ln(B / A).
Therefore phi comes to 0.34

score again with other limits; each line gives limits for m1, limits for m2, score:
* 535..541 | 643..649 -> 660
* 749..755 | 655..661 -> 505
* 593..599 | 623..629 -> 610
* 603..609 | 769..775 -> 592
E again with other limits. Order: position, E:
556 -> 122.4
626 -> 81.06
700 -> 63.93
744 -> 69.03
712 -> 78.88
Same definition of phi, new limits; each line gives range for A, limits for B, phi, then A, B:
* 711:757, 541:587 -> 0.24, 71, 90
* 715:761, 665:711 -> -0.27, 70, 54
